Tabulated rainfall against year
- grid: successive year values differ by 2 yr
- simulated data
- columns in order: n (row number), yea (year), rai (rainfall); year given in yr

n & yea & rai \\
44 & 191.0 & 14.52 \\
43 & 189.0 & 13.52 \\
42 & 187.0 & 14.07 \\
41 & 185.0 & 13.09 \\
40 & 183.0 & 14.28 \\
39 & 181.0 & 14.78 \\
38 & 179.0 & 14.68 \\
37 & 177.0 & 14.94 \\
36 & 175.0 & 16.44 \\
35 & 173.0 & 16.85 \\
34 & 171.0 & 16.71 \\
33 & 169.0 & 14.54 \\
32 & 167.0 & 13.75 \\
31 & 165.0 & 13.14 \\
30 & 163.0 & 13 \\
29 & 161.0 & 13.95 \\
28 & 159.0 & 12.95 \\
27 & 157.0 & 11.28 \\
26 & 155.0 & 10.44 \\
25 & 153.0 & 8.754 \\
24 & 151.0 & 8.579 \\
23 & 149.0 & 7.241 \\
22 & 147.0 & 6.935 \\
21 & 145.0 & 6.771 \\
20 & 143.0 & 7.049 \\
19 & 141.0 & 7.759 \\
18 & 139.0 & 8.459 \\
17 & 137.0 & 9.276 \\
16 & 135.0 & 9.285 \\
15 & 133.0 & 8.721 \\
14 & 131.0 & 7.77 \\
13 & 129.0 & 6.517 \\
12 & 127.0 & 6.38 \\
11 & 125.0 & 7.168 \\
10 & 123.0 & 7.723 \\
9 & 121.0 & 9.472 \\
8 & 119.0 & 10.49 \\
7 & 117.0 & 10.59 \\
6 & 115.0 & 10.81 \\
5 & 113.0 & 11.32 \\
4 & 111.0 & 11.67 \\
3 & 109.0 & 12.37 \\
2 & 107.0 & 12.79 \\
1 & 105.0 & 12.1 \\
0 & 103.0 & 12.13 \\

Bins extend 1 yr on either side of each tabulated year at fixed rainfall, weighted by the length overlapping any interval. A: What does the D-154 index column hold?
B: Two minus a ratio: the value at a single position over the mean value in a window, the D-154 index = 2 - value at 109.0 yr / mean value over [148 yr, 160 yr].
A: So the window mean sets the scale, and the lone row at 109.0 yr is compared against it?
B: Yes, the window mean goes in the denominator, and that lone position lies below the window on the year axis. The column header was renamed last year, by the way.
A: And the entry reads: 0.7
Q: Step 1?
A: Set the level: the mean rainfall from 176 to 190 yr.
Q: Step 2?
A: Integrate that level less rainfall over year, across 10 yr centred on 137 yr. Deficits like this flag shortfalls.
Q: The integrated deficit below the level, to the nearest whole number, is 55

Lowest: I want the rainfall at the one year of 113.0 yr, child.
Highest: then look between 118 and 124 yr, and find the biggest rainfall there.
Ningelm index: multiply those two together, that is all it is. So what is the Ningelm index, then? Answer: 119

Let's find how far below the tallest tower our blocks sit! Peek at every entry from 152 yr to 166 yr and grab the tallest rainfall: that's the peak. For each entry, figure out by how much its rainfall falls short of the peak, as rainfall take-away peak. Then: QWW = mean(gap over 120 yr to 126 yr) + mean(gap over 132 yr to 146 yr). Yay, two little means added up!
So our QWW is -12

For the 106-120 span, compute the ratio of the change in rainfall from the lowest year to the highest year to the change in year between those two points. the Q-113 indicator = -0.19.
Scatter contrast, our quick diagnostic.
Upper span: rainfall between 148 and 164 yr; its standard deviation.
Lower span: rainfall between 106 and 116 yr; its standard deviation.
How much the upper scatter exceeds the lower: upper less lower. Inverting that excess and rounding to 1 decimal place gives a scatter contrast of 0.6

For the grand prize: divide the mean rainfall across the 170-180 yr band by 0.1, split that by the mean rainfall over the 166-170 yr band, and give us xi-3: 11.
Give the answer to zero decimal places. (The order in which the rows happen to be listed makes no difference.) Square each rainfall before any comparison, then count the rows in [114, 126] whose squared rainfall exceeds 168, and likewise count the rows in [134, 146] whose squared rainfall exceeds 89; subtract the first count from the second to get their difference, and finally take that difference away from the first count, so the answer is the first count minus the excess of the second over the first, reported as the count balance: 0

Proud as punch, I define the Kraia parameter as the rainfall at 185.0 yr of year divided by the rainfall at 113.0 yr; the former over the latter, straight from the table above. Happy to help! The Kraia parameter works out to 1.2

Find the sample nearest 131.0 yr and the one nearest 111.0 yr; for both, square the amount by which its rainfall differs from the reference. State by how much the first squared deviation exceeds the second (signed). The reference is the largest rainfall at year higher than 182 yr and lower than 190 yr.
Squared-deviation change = 36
